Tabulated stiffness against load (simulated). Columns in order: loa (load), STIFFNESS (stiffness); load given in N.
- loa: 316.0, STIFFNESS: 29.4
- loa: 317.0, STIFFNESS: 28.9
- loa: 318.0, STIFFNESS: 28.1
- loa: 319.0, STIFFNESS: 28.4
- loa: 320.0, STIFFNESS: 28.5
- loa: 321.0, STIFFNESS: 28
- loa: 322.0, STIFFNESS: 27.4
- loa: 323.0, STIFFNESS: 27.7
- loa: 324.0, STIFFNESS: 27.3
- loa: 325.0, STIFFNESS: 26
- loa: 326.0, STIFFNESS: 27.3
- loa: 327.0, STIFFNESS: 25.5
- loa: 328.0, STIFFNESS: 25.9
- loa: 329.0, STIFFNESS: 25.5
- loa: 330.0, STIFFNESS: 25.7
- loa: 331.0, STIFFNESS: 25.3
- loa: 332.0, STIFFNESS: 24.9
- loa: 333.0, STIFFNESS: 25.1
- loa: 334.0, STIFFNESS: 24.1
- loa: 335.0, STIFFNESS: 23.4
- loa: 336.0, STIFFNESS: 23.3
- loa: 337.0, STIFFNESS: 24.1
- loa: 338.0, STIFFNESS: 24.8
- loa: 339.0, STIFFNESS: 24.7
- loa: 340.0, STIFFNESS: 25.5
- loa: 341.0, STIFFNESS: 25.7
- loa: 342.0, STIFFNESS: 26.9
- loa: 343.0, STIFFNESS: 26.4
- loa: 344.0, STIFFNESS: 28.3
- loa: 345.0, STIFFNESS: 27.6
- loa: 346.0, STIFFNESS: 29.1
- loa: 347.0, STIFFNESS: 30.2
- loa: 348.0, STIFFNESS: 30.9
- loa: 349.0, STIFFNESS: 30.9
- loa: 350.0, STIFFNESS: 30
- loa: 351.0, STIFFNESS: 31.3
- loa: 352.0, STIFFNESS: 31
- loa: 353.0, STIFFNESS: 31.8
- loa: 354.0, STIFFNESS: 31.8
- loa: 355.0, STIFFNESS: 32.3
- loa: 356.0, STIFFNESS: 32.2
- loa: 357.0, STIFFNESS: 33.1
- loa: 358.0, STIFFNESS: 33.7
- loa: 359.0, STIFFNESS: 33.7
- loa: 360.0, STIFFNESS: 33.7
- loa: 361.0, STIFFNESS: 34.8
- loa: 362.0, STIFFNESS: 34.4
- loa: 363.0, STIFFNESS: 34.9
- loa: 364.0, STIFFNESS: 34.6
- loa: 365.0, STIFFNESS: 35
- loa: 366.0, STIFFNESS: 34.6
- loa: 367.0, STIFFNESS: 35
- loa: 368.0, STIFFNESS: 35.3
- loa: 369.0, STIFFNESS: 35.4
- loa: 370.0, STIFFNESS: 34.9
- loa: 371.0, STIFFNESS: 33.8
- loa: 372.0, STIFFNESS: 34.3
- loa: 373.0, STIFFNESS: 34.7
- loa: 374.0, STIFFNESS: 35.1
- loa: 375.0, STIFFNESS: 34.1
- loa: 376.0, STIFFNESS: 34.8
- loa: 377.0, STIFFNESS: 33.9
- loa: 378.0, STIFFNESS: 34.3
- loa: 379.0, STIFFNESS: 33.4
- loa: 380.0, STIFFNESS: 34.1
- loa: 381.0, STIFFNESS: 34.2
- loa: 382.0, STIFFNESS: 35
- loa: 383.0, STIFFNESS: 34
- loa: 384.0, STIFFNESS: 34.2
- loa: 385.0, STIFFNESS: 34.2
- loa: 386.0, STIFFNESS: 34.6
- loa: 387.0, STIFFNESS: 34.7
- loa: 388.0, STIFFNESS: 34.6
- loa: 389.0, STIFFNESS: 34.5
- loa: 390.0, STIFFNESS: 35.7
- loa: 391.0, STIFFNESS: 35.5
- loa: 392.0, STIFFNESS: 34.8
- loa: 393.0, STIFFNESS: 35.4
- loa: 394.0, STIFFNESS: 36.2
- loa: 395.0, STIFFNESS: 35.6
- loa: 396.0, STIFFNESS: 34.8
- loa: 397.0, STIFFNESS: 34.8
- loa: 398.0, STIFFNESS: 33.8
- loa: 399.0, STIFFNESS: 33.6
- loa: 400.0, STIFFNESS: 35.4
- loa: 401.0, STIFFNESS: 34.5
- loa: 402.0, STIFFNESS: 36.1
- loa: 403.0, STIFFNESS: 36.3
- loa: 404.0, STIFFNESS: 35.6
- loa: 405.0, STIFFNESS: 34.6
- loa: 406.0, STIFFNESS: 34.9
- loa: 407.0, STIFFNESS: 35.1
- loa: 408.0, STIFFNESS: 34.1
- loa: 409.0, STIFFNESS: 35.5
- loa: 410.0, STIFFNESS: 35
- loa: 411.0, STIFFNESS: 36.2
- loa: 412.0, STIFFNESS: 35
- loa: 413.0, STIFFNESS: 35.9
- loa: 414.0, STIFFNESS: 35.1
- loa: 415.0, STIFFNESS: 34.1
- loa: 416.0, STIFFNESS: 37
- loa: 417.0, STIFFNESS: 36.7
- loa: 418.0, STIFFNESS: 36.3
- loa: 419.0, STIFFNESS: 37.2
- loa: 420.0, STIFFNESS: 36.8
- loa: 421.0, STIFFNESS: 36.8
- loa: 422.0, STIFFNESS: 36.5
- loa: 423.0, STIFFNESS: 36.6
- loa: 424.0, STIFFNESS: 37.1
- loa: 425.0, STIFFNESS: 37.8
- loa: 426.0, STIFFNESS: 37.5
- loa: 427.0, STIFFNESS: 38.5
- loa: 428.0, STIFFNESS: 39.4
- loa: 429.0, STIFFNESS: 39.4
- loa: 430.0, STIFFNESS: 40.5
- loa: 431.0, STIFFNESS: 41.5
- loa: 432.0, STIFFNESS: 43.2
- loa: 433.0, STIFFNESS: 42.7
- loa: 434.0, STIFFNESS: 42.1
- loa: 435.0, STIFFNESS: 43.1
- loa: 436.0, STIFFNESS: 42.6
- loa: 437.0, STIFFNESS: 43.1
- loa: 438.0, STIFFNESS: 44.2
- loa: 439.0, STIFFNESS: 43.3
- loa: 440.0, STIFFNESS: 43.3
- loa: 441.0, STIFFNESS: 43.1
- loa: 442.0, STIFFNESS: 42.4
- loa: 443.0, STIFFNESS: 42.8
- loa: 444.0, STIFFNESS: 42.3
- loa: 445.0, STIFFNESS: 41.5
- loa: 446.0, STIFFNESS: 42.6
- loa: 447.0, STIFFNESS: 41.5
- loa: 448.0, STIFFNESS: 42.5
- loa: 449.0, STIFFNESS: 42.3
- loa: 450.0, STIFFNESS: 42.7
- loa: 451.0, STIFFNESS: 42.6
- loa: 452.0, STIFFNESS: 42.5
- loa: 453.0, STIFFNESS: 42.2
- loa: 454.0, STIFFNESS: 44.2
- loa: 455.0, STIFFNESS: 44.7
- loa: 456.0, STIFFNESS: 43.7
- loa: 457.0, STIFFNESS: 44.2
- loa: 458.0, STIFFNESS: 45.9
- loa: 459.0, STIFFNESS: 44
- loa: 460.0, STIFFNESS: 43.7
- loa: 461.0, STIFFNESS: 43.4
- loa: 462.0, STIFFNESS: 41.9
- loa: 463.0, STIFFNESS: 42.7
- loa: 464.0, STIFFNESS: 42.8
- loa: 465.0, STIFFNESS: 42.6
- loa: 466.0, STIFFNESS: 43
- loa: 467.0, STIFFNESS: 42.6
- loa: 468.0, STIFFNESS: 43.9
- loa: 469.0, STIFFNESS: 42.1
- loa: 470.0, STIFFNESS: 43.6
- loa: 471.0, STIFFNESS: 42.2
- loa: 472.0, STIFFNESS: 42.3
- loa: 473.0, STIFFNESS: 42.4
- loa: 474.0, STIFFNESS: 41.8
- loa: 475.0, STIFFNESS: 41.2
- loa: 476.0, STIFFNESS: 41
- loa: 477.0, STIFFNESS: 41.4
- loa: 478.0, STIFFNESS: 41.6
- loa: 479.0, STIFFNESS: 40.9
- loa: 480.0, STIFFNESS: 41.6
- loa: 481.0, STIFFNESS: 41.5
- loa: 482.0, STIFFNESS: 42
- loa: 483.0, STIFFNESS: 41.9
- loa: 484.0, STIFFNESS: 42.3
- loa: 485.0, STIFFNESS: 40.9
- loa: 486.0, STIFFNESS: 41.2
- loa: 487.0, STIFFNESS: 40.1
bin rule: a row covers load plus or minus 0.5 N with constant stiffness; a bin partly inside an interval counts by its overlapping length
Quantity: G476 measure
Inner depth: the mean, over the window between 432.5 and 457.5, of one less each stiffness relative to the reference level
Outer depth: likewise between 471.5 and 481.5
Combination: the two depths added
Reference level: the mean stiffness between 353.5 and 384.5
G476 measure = -0.47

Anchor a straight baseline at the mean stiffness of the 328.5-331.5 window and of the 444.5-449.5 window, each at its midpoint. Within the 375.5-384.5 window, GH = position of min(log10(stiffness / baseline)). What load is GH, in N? 379.0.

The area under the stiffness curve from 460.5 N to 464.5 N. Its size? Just 171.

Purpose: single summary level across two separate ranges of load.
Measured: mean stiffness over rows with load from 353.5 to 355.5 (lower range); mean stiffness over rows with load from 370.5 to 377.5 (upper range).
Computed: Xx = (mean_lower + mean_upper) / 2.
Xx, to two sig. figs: 33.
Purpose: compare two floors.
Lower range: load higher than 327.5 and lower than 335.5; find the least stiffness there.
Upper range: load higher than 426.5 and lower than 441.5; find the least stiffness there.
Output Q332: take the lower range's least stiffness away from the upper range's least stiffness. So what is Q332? 15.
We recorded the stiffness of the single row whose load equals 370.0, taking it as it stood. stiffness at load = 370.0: 34.9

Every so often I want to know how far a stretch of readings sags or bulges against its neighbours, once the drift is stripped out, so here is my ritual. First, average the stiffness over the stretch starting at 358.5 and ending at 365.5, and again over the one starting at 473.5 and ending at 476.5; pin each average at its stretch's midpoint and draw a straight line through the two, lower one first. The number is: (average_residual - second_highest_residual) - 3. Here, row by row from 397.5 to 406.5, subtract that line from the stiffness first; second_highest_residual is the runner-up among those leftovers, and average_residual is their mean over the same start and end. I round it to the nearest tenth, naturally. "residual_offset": -4.1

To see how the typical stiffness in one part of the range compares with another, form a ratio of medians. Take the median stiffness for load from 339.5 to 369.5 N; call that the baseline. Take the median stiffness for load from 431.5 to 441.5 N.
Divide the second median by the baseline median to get 1.35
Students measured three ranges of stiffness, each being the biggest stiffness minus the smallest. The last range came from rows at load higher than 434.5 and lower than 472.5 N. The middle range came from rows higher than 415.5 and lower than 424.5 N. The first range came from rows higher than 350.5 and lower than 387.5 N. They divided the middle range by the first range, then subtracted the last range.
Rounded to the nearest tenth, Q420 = -4.2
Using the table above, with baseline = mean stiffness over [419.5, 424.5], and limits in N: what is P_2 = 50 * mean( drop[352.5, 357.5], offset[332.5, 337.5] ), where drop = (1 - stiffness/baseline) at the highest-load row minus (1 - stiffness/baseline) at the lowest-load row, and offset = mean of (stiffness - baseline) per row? -320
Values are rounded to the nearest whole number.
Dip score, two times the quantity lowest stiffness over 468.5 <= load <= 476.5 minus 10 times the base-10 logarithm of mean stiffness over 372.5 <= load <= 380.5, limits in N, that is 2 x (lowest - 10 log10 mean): 51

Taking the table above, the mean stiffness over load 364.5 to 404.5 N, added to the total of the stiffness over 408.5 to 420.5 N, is 466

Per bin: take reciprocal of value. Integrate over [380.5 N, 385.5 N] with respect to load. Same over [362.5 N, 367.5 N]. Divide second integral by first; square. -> 1.0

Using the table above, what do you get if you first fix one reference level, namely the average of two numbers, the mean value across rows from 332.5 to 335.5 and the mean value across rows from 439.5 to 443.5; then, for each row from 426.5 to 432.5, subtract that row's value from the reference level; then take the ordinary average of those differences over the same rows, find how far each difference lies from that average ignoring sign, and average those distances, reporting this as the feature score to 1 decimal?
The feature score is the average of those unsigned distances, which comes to 1.3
